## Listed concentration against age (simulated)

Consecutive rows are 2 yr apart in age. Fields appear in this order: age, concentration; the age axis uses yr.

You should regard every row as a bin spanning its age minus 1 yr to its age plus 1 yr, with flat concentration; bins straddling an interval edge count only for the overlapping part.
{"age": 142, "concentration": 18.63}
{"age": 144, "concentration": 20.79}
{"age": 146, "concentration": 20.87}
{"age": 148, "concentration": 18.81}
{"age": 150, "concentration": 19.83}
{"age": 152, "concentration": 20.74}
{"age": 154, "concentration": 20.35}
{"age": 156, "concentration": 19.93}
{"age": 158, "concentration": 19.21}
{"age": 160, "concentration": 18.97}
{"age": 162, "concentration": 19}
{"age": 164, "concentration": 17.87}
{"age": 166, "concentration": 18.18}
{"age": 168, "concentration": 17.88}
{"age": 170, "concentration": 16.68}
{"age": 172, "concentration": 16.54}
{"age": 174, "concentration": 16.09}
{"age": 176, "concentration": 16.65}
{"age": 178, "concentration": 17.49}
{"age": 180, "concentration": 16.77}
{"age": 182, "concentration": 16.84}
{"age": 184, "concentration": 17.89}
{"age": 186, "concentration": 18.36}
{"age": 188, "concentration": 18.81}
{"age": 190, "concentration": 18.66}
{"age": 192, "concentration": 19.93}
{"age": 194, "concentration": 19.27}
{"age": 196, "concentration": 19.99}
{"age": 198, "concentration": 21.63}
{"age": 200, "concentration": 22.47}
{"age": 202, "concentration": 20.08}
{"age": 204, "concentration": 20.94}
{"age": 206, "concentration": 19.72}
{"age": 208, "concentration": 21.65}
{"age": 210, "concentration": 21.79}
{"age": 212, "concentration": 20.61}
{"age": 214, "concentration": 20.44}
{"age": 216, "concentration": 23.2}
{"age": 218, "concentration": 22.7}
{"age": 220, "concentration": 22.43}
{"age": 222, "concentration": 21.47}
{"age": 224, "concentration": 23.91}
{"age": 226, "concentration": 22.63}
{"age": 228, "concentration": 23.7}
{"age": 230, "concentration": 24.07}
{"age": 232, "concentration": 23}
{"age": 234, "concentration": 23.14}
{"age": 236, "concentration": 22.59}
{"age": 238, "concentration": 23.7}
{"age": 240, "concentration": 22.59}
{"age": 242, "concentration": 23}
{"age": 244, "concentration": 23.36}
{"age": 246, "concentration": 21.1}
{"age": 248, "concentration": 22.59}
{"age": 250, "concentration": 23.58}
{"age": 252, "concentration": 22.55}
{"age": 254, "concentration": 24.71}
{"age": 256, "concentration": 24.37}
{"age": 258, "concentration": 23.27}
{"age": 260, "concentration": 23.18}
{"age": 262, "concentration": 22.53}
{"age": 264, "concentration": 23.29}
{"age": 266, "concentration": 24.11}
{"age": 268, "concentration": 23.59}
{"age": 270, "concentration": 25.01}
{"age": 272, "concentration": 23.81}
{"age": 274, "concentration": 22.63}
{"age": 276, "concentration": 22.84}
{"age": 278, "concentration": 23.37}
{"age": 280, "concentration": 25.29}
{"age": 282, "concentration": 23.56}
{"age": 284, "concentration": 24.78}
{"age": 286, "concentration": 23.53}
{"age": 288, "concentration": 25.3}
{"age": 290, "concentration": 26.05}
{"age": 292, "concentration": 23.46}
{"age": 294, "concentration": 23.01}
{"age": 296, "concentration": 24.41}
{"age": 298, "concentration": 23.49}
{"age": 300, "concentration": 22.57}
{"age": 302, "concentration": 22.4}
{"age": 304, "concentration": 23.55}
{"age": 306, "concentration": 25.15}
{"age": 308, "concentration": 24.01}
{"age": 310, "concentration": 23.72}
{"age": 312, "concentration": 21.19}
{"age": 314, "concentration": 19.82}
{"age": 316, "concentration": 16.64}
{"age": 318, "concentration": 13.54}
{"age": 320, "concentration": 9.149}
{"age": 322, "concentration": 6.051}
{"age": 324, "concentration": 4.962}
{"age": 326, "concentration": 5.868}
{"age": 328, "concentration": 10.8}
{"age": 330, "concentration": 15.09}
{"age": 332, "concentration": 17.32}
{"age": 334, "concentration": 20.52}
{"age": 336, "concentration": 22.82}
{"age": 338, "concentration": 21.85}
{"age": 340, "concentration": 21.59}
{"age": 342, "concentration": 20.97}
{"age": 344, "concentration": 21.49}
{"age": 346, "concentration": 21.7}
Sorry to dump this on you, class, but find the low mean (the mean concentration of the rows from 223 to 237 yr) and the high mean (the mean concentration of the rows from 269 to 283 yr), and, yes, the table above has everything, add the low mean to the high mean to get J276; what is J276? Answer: 47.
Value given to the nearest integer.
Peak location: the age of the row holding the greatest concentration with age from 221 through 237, 230 yr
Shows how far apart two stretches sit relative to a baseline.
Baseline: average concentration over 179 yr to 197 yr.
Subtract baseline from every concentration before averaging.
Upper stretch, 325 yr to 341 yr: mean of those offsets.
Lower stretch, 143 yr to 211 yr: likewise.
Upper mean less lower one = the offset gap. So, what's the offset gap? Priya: -2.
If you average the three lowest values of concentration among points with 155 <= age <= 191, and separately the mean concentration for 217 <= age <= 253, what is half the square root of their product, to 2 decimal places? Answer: 9.70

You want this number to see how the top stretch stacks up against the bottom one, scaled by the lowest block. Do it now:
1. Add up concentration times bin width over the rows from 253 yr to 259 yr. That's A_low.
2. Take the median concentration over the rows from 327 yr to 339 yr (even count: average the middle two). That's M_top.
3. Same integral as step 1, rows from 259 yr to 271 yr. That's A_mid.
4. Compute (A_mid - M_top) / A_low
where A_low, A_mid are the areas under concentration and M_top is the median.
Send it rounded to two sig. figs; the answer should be 1.8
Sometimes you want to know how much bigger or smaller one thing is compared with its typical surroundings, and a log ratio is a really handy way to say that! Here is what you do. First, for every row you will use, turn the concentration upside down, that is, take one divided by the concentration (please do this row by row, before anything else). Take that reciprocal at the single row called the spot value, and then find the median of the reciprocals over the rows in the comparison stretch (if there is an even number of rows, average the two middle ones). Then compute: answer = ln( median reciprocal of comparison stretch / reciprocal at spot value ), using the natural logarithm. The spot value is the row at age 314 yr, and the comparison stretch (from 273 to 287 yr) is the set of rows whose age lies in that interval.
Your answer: -0.17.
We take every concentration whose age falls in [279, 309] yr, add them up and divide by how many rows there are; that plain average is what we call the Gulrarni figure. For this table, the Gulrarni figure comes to 24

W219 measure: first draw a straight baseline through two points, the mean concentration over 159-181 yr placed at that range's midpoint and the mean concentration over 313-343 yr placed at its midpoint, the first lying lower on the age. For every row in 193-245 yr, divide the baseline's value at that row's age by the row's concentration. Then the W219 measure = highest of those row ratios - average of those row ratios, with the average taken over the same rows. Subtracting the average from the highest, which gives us 0.13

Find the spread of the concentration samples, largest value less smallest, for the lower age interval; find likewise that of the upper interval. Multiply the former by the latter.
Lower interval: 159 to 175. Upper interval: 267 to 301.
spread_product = 10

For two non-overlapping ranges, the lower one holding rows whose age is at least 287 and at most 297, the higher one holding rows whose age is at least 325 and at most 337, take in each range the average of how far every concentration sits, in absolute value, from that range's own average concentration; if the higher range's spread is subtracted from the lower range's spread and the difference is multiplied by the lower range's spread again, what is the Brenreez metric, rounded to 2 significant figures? -3.8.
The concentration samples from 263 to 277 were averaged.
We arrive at 24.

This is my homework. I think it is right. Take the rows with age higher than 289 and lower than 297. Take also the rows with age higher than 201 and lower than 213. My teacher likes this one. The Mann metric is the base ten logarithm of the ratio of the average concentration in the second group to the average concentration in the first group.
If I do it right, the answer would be -0.07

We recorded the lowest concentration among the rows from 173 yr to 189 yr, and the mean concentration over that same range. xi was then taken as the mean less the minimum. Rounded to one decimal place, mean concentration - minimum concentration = 1.3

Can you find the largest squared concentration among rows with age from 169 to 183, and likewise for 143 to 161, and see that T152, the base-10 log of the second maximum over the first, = 0.15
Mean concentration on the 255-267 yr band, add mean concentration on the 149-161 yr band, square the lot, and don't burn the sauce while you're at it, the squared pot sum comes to 1875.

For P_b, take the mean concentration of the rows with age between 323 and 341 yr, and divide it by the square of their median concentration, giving 0.0522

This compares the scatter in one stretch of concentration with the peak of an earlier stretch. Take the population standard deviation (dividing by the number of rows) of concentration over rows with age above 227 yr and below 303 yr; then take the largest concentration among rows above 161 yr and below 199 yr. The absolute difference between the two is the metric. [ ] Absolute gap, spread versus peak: 20.7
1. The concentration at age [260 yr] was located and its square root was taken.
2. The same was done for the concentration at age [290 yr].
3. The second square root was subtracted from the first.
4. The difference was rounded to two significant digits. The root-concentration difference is -0.29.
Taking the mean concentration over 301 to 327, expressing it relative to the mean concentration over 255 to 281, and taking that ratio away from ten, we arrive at 9.3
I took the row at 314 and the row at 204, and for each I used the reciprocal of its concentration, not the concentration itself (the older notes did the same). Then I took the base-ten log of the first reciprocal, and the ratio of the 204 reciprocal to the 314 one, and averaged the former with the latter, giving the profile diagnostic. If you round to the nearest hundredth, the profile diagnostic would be -0.18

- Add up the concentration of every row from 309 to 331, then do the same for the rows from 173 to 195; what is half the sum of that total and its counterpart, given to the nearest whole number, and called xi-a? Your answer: 172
